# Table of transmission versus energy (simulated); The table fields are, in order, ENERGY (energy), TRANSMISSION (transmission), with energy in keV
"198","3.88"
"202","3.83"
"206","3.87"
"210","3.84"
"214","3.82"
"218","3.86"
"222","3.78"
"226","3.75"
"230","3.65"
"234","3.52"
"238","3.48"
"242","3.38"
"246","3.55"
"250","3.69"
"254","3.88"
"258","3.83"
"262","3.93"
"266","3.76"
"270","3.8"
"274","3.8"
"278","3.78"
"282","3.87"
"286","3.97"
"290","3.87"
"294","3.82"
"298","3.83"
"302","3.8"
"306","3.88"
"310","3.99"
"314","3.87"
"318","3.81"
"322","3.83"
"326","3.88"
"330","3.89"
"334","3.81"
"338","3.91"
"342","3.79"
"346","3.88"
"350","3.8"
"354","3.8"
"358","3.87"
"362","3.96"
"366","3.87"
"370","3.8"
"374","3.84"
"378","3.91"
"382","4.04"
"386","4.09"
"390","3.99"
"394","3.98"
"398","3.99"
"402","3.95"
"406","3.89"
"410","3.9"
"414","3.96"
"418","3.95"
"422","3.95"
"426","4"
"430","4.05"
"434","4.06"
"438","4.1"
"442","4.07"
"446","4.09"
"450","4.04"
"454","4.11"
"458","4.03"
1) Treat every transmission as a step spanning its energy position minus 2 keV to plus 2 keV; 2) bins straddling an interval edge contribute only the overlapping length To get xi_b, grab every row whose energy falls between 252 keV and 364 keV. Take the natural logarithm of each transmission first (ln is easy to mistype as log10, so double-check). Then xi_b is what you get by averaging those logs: 1.349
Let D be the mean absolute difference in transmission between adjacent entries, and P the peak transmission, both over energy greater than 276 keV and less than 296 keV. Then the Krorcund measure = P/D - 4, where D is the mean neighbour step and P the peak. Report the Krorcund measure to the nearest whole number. 43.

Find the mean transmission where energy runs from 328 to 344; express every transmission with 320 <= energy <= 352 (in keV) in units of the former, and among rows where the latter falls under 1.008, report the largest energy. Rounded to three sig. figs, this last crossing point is 350 keV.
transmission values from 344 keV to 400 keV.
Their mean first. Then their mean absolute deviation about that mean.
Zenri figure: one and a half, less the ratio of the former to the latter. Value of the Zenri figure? -48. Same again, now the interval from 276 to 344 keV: -80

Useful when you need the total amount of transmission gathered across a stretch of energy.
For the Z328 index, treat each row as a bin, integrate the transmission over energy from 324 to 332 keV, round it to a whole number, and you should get 31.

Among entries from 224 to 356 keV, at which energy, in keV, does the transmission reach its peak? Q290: 310 keV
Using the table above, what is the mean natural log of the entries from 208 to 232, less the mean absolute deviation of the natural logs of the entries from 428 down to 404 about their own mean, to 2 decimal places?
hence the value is 1.32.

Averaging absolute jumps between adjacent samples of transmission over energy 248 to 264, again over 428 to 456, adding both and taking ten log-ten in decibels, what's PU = -8.2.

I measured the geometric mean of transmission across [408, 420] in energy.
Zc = 3.94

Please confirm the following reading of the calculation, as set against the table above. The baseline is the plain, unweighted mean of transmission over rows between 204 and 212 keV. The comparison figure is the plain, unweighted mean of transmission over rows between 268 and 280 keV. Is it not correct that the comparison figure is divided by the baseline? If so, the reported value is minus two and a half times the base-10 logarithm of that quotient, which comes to 0.02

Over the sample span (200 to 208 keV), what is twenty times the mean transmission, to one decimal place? 77.0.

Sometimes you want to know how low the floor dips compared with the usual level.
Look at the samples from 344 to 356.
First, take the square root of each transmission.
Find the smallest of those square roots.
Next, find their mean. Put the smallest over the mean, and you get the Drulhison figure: 0.997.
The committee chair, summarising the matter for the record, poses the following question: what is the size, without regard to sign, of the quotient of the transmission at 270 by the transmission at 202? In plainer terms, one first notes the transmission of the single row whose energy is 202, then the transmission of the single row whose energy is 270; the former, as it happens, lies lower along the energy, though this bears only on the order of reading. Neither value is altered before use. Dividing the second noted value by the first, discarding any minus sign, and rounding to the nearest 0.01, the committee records 0.99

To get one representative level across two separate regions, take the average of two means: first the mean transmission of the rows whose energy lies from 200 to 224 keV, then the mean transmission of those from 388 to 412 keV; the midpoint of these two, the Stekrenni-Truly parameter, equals 3.89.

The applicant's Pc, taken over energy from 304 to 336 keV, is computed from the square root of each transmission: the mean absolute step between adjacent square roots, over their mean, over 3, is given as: 0.0028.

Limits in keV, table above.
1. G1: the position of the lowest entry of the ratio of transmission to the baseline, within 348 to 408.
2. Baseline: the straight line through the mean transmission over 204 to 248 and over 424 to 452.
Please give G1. 370 keV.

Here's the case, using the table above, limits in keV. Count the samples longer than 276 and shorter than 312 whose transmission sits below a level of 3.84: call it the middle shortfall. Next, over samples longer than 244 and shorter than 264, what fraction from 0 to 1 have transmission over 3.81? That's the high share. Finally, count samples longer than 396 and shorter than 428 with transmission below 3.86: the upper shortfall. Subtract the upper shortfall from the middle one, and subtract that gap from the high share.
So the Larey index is -3.4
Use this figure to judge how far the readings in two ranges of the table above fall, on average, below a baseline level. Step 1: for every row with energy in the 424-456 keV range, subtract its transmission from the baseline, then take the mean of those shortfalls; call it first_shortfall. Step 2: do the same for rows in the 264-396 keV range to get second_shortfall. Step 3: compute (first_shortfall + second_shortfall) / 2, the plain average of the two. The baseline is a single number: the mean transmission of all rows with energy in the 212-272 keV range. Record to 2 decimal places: -0.26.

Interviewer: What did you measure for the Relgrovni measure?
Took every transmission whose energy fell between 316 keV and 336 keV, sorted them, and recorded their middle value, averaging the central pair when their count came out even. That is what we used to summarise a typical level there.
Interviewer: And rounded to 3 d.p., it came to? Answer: 3.830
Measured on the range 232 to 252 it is 3.520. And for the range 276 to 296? 3.870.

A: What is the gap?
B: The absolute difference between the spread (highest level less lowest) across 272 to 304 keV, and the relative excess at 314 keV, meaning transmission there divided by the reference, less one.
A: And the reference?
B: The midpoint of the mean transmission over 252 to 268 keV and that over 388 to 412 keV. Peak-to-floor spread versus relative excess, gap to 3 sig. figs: 0.198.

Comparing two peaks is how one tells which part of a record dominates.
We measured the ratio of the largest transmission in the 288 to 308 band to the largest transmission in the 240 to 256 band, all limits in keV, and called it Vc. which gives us 1.00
